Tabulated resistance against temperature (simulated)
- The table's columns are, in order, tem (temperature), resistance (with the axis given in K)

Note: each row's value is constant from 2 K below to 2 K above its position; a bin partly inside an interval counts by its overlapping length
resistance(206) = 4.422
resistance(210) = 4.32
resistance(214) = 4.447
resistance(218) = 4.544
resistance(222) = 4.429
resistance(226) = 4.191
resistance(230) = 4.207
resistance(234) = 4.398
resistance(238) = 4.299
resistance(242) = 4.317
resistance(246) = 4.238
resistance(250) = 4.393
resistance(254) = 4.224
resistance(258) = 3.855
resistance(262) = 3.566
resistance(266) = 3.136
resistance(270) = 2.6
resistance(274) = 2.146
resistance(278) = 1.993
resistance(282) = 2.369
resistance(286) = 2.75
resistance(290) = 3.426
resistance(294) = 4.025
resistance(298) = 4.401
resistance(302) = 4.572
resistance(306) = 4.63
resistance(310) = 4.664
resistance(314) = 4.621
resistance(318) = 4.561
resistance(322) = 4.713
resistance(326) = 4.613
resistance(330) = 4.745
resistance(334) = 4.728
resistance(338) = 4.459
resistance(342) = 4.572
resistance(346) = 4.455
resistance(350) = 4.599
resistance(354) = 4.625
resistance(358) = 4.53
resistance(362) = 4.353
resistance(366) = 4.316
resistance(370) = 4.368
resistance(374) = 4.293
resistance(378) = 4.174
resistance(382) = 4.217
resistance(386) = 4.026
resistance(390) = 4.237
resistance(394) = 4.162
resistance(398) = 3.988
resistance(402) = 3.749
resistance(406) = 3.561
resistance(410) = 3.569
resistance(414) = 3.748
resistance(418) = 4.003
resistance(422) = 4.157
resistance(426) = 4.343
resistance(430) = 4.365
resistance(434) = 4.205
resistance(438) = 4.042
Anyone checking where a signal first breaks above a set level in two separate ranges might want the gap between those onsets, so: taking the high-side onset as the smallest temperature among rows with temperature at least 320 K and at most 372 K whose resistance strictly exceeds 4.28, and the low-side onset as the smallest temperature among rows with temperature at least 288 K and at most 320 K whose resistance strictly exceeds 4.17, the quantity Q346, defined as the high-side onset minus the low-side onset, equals 24 K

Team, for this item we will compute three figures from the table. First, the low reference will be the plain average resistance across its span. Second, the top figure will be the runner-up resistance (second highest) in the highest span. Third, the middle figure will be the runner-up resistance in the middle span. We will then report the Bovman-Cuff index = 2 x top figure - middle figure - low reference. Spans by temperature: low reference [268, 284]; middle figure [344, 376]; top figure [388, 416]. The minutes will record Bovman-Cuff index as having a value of 1.4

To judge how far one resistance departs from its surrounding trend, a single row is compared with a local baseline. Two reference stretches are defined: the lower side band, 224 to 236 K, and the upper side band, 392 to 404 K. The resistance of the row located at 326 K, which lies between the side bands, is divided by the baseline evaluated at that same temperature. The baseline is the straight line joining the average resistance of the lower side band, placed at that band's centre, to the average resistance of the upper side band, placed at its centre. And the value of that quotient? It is 1.13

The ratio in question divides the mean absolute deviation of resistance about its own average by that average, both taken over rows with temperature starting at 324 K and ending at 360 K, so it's 0.017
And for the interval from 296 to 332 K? 0.015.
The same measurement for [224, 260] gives 0.024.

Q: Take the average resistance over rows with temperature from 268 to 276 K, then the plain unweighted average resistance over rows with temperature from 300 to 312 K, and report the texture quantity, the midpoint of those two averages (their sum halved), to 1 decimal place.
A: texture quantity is 3.5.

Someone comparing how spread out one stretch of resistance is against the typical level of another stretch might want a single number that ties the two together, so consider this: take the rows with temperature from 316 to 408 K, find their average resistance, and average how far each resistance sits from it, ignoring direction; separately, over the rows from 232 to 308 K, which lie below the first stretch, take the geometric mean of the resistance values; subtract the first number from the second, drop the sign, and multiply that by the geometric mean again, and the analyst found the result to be 11.6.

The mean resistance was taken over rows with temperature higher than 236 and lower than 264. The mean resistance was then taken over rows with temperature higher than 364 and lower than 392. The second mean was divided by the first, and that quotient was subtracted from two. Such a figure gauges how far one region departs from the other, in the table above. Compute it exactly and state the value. 0.97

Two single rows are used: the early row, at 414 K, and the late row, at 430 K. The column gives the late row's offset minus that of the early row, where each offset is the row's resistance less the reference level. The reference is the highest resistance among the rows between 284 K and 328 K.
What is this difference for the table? 0.6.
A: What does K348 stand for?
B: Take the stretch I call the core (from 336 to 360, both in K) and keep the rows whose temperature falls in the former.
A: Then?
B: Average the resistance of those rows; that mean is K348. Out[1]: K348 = 4.5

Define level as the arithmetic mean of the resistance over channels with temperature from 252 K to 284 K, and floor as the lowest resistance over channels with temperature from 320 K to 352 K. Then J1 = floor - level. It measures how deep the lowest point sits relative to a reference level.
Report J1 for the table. 1.5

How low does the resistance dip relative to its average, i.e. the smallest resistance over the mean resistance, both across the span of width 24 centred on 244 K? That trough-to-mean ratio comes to 1.0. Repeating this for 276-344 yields 0.5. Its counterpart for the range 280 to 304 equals 0.7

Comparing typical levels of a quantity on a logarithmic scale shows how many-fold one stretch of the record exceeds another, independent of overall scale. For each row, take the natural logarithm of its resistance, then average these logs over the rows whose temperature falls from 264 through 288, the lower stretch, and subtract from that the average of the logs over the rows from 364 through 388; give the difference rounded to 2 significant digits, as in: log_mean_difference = -0.54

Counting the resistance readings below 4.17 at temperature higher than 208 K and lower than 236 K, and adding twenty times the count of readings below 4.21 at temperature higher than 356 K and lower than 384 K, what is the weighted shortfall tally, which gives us 20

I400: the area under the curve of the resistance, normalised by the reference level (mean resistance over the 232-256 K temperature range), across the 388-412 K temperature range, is 22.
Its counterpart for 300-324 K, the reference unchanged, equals 26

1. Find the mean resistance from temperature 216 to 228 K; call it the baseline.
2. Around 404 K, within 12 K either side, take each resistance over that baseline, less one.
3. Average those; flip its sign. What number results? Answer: 0.13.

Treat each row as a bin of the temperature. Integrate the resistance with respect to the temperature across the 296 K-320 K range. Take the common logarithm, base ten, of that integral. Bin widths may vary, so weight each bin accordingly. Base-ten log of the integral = 2.04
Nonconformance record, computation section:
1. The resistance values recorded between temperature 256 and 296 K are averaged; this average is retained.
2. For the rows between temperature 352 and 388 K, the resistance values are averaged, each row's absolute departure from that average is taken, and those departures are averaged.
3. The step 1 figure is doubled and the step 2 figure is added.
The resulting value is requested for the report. 6.1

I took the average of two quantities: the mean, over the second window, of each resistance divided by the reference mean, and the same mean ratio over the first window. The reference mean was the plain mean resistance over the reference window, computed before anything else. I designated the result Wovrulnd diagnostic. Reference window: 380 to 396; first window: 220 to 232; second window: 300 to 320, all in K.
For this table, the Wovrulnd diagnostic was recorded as 1.07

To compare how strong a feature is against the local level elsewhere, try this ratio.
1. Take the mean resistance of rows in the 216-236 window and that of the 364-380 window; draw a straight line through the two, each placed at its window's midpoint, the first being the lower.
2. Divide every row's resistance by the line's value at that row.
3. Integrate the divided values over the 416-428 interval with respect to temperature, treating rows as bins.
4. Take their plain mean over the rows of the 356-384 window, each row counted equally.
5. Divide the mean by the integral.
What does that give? 0.086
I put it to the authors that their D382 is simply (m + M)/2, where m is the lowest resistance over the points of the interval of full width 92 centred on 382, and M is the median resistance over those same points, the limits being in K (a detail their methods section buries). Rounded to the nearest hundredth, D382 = 3.90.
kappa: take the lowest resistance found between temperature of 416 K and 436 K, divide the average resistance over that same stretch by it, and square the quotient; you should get 1.11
